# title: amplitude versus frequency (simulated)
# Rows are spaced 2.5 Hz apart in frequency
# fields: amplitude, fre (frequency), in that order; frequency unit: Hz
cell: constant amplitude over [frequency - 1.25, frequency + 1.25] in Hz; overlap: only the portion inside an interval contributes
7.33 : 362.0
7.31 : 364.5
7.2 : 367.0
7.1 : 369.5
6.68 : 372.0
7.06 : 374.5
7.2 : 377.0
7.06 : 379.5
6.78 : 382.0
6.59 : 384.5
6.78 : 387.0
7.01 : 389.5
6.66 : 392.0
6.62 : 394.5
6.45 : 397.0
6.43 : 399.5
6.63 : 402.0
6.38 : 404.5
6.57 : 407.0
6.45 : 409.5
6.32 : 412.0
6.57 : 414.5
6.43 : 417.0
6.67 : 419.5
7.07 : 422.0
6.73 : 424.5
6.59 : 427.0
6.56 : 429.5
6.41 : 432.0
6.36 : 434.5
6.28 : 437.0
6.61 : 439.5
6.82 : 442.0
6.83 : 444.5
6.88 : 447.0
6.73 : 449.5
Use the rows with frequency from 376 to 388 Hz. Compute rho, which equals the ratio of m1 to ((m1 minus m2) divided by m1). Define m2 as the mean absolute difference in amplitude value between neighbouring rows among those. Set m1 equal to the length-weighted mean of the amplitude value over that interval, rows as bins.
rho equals 7.1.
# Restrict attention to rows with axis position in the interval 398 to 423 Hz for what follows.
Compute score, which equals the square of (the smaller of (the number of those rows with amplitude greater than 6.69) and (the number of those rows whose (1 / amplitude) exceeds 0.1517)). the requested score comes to 1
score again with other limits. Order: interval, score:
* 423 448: 16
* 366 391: 1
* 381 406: 9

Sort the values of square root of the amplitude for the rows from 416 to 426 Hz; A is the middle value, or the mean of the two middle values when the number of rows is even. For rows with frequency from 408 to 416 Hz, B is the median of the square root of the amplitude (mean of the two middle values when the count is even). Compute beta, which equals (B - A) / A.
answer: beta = -0.02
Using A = 2.59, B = 2.54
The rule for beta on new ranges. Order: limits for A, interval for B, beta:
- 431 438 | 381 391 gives 0.03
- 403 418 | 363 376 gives 0.05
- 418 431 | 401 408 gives -0.01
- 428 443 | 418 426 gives 0.02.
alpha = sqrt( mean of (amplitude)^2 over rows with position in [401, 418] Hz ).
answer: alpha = 6.5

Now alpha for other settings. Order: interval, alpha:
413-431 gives 6.7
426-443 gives 6.5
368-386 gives 6.9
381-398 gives 6.7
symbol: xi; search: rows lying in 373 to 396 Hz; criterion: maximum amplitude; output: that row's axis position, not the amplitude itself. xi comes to 377.0 Hz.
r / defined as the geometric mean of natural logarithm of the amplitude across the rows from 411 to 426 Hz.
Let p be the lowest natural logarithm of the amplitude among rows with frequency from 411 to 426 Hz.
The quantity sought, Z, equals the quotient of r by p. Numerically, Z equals 1.03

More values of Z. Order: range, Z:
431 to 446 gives 1.02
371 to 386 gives 1.02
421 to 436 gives 1.02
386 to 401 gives 1.02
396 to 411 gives 1.01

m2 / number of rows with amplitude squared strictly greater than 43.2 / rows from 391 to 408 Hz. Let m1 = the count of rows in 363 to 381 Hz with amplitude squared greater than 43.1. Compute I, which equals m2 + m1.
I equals 10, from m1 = 7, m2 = 3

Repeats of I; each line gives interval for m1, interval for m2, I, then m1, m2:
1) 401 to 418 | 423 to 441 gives 6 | 3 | 3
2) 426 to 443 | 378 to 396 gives 10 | 3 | 7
